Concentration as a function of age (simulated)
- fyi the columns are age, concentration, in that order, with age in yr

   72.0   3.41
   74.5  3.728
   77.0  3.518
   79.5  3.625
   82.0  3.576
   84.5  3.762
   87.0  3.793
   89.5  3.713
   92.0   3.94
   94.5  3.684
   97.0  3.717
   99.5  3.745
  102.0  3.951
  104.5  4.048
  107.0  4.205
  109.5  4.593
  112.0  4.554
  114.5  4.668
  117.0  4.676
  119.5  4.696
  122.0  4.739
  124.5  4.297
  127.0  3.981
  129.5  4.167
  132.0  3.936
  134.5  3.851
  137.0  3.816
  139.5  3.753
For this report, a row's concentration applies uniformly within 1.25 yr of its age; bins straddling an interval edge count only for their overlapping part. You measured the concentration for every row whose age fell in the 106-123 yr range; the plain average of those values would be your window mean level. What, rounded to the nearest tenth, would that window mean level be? 4.6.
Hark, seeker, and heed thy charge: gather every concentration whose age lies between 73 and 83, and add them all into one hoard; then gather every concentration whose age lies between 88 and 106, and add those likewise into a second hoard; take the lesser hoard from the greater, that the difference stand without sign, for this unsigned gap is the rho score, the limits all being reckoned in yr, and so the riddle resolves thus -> 12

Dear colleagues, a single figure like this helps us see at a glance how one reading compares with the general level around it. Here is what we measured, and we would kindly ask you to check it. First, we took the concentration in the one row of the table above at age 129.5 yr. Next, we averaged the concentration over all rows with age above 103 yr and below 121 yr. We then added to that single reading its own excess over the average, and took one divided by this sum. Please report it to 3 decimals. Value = 0.260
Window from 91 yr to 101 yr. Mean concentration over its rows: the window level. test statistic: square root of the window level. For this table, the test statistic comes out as 1.94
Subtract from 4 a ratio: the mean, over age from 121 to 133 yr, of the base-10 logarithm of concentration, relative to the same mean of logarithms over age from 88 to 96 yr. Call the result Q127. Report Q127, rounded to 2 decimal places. 2.92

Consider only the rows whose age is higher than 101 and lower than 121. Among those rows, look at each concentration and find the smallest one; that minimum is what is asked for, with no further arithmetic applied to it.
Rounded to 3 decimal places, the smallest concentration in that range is 3.951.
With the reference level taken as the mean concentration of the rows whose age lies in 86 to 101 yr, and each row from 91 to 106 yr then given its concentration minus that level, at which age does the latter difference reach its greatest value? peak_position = 104.5 yr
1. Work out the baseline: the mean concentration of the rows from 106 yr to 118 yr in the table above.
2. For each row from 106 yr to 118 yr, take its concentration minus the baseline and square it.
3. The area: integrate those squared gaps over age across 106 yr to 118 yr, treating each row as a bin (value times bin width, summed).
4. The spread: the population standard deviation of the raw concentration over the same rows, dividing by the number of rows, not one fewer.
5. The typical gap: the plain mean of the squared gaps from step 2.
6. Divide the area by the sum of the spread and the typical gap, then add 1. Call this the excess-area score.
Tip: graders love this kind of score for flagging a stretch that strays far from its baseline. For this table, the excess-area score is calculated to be 3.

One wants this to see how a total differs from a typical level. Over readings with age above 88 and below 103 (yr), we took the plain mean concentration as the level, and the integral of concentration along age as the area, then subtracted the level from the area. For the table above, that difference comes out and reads 53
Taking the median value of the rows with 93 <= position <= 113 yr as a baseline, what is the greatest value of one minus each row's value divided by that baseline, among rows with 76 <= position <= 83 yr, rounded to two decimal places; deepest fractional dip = 0.12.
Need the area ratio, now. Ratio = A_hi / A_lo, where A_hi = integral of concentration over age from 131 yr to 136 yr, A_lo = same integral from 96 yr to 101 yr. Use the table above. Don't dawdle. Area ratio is 1.04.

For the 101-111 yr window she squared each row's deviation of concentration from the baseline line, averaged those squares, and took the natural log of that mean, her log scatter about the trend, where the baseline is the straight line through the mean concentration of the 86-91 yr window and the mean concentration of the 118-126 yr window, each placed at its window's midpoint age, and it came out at -3.4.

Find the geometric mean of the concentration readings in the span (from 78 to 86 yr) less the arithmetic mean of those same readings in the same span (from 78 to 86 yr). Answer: -0.001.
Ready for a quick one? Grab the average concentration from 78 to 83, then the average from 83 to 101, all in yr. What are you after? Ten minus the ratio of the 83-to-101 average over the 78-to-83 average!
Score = 8.95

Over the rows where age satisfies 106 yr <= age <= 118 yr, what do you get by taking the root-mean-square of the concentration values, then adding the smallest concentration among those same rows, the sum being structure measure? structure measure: 8.7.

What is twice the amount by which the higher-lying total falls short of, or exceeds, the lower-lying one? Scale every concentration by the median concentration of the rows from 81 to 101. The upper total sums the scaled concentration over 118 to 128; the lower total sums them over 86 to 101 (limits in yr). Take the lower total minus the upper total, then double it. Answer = 3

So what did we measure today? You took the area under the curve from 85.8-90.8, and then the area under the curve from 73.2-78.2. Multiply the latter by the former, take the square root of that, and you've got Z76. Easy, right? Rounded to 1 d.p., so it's 18.4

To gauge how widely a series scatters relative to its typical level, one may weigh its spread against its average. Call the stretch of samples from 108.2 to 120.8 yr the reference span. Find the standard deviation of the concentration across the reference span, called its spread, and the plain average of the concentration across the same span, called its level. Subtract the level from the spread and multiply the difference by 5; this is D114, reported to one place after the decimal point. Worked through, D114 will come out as -22.9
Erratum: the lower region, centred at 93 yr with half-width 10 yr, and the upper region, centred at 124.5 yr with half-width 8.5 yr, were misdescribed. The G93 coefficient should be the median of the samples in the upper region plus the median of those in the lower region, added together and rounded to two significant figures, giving 8.1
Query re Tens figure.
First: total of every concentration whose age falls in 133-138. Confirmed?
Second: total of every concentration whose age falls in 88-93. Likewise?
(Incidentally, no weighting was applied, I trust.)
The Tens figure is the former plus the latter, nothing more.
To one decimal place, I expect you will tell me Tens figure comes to 15.3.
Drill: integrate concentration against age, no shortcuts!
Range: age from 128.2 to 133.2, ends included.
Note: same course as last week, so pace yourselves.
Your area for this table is 20.3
